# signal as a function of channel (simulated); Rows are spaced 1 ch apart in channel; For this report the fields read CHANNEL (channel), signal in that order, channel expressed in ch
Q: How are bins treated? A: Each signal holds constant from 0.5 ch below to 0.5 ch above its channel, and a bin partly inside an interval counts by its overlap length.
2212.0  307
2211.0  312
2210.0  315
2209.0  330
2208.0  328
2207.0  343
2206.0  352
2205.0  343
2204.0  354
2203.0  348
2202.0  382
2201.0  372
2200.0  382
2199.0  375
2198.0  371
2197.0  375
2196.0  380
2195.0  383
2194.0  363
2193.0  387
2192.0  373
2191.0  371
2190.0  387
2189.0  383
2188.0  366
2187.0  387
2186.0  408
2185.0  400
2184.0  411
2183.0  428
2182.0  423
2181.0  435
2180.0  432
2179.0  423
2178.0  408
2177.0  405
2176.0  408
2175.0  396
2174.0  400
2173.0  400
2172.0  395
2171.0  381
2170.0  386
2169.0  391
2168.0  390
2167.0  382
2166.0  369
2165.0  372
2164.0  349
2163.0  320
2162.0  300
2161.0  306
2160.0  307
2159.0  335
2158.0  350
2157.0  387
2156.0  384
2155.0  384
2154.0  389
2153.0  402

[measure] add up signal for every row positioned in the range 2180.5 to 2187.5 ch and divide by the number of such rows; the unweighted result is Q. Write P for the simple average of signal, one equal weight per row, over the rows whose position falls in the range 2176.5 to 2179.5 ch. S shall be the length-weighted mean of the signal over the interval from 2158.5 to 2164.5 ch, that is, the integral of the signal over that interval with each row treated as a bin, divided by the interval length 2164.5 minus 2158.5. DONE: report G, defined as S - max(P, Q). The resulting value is -94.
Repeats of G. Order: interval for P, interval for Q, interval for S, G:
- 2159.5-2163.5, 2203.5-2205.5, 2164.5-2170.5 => 33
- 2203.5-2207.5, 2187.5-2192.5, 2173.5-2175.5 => 22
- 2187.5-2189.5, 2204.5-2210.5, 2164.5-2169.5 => 6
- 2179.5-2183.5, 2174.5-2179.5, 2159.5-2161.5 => -123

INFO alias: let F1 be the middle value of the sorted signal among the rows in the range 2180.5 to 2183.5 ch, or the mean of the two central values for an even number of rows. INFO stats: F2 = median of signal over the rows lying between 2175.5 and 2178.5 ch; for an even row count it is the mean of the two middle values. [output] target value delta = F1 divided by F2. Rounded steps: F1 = 428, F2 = 408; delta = 1.05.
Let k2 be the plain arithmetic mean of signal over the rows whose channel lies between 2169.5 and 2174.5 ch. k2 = 392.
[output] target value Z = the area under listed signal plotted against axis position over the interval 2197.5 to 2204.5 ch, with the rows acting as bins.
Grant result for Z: 2584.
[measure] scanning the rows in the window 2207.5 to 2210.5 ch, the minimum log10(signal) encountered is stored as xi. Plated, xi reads 2.50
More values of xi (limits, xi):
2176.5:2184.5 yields 2.61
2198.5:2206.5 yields 2.54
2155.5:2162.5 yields 2.48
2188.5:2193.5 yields 2.57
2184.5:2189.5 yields 2.56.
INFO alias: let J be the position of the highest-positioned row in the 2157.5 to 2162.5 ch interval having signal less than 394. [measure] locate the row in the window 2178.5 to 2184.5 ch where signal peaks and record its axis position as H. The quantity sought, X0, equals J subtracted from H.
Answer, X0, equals 19 ch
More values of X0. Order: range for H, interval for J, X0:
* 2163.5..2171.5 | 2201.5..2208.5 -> -39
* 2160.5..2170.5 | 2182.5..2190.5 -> -21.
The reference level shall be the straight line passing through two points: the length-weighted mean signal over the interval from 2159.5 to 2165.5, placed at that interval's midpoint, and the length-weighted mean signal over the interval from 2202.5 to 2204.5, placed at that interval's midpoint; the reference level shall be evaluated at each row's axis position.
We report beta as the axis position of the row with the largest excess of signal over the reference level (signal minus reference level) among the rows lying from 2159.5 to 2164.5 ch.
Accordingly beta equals 2164.0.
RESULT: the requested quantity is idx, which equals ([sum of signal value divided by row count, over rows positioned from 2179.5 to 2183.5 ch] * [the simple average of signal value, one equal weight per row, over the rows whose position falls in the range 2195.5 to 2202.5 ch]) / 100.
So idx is 1618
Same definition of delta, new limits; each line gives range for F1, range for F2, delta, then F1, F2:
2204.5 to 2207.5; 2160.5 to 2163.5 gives 1.12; 343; 306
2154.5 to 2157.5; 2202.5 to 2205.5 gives 1.10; 384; 348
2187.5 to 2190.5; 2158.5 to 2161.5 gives 1.25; 383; 307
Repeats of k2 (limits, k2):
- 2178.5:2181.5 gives 430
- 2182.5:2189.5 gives 398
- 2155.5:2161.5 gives 345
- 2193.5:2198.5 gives 374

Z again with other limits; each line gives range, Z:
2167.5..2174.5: 2743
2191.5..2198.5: 2632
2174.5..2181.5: 2907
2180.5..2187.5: 2892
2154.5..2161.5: 2453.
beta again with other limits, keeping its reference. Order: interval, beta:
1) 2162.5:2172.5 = 2172.0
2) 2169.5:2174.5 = 2173.0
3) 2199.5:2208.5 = 2200.0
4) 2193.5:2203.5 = 2195.0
